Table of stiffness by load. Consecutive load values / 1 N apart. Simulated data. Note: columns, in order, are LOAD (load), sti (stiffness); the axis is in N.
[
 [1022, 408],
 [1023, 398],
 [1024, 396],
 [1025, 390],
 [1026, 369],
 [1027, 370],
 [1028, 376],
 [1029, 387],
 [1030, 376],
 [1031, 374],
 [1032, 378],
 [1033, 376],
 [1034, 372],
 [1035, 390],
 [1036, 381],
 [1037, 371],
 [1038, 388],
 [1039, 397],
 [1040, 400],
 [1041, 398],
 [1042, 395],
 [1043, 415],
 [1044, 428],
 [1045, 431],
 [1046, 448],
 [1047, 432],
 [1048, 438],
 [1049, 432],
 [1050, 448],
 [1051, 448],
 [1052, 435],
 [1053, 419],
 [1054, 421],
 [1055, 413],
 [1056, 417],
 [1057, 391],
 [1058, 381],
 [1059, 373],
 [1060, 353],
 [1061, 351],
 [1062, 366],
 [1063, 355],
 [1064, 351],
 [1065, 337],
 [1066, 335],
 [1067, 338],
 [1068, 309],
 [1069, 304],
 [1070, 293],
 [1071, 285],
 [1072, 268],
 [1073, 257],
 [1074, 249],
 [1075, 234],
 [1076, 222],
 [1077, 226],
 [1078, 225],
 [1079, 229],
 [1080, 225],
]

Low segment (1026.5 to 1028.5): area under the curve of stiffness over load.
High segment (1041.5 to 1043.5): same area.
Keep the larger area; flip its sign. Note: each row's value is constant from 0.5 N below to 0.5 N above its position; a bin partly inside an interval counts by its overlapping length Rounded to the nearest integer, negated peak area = -810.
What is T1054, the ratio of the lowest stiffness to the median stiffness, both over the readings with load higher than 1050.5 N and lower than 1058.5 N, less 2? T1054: -1.09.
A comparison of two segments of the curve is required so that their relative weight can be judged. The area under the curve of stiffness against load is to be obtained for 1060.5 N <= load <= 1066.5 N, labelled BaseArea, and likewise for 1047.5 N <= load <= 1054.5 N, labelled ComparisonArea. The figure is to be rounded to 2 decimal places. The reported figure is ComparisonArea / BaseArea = 1.45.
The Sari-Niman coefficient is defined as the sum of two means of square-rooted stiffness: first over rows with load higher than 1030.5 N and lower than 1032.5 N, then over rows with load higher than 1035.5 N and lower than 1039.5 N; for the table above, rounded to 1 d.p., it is 39.0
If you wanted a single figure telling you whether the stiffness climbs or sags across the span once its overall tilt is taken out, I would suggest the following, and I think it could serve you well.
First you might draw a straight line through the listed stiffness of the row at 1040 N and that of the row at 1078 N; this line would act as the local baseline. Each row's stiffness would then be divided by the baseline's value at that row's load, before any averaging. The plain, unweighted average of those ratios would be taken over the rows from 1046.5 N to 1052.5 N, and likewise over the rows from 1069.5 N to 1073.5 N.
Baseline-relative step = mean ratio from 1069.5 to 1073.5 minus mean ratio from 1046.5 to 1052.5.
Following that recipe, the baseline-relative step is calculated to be -0.15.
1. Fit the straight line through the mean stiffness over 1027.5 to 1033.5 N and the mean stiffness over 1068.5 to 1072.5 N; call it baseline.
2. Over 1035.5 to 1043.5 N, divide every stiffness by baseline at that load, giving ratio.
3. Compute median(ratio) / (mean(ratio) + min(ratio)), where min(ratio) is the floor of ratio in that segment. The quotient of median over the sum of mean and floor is 0.525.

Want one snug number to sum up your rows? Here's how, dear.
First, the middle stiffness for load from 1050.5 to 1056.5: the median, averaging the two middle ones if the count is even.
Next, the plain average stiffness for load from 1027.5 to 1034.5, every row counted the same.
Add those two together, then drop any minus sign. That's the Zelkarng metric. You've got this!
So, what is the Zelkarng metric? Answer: 797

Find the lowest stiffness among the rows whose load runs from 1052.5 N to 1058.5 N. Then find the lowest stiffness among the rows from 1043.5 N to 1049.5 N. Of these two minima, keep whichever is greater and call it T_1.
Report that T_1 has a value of 428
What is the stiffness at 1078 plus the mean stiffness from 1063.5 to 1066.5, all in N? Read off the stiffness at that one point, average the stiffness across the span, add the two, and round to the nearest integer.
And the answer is 566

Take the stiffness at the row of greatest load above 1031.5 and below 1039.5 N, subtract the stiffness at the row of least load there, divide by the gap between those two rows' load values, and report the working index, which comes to 3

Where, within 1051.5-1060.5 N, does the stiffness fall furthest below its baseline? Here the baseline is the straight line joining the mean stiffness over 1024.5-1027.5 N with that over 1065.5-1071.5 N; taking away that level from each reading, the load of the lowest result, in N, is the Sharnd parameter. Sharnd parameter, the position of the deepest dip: 1060 N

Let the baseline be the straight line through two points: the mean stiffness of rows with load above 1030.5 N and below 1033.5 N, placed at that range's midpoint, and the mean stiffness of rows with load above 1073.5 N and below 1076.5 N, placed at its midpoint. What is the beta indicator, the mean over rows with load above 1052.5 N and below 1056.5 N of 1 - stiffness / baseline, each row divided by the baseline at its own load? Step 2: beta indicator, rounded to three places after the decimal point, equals -0.382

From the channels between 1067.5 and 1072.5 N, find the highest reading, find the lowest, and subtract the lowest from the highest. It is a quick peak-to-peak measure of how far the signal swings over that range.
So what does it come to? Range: 41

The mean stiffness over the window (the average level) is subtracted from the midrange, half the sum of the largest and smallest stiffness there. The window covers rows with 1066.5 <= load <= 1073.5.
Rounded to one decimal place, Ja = 4.1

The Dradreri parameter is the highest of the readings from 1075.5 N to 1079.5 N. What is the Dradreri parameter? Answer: 229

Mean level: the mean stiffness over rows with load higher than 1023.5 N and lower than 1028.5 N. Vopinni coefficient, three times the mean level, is 1141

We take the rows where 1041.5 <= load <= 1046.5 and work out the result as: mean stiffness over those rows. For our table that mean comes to 423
